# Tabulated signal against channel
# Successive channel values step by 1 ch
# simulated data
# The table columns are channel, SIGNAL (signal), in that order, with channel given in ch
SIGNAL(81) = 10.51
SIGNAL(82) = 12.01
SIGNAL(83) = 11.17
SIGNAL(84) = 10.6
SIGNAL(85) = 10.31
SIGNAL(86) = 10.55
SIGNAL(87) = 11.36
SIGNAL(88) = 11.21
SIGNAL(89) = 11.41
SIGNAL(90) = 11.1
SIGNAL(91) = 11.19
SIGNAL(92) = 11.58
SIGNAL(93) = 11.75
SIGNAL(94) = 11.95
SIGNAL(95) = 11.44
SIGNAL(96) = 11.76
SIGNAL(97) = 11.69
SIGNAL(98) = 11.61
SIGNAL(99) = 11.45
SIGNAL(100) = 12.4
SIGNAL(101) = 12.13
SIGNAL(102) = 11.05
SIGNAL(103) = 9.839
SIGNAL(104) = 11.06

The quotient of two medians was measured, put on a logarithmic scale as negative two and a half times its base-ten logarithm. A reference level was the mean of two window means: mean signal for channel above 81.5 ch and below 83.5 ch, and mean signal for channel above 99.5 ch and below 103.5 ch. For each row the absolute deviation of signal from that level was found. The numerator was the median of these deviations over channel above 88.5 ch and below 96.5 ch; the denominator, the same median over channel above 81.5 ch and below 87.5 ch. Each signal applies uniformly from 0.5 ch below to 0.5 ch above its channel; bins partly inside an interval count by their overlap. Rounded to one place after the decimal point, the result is 1.0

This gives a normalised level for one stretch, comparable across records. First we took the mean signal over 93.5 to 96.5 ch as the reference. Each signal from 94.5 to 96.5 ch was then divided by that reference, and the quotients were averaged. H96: 0.99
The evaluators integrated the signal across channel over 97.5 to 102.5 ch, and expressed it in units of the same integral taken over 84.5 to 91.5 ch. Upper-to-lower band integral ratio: 0.8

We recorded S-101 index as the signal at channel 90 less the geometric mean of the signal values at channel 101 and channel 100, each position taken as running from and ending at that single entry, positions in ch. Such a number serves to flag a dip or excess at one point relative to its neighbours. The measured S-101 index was -1.2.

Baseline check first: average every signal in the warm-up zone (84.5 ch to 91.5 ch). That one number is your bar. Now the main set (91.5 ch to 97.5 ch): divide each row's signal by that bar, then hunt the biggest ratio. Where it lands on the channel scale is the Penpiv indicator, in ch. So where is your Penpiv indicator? 94 ch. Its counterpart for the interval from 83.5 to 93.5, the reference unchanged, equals 93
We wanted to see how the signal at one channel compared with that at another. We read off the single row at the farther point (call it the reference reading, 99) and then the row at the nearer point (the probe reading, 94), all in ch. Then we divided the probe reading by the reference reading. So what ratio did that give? 1.04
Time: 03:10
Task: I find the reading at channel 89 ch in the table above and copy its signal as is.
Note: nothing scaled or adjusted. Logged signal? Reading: 11.41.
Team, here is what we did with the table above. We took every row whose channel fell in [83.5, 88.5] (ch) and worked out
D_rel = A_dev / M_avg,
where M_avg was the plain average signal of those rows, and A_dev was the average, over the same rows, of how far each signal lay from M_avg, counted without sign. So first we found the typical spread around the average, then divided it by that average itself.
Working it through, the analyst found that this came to 0.035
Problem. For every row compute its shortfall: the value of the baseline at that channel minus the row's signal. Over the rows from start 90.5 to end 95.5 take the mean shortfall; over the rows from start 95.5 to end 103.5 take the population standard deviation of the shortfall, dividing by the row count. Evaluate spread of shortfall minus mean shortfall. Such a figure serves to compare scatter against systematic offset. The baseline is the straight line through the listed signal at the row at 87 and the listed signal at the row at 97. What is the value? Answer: 0.8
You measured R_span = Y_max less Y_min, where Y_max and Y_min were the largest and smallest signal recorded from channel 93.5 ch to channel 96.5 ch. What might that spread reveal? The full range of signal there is 0.5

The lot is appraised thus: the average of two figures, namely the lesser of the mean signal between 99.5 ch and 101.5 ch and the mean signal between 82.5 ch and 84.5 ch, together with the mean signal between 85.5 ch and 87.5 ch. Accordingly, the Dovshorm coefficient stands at 10.9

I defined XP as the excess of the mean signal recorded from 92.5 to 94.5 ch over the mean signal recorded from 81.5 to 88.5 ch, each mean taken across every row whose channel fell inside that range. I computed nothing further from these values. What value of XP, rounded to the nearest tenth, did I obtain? 0.8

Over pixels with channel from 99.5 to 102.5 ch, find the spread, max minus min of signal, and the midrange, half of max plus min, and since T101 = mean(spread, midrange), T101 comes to 6.5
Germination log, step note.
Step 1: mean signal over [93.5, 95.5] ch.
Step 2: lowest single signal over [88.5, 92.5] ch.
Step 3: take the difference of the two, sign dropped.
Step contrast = 0.6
